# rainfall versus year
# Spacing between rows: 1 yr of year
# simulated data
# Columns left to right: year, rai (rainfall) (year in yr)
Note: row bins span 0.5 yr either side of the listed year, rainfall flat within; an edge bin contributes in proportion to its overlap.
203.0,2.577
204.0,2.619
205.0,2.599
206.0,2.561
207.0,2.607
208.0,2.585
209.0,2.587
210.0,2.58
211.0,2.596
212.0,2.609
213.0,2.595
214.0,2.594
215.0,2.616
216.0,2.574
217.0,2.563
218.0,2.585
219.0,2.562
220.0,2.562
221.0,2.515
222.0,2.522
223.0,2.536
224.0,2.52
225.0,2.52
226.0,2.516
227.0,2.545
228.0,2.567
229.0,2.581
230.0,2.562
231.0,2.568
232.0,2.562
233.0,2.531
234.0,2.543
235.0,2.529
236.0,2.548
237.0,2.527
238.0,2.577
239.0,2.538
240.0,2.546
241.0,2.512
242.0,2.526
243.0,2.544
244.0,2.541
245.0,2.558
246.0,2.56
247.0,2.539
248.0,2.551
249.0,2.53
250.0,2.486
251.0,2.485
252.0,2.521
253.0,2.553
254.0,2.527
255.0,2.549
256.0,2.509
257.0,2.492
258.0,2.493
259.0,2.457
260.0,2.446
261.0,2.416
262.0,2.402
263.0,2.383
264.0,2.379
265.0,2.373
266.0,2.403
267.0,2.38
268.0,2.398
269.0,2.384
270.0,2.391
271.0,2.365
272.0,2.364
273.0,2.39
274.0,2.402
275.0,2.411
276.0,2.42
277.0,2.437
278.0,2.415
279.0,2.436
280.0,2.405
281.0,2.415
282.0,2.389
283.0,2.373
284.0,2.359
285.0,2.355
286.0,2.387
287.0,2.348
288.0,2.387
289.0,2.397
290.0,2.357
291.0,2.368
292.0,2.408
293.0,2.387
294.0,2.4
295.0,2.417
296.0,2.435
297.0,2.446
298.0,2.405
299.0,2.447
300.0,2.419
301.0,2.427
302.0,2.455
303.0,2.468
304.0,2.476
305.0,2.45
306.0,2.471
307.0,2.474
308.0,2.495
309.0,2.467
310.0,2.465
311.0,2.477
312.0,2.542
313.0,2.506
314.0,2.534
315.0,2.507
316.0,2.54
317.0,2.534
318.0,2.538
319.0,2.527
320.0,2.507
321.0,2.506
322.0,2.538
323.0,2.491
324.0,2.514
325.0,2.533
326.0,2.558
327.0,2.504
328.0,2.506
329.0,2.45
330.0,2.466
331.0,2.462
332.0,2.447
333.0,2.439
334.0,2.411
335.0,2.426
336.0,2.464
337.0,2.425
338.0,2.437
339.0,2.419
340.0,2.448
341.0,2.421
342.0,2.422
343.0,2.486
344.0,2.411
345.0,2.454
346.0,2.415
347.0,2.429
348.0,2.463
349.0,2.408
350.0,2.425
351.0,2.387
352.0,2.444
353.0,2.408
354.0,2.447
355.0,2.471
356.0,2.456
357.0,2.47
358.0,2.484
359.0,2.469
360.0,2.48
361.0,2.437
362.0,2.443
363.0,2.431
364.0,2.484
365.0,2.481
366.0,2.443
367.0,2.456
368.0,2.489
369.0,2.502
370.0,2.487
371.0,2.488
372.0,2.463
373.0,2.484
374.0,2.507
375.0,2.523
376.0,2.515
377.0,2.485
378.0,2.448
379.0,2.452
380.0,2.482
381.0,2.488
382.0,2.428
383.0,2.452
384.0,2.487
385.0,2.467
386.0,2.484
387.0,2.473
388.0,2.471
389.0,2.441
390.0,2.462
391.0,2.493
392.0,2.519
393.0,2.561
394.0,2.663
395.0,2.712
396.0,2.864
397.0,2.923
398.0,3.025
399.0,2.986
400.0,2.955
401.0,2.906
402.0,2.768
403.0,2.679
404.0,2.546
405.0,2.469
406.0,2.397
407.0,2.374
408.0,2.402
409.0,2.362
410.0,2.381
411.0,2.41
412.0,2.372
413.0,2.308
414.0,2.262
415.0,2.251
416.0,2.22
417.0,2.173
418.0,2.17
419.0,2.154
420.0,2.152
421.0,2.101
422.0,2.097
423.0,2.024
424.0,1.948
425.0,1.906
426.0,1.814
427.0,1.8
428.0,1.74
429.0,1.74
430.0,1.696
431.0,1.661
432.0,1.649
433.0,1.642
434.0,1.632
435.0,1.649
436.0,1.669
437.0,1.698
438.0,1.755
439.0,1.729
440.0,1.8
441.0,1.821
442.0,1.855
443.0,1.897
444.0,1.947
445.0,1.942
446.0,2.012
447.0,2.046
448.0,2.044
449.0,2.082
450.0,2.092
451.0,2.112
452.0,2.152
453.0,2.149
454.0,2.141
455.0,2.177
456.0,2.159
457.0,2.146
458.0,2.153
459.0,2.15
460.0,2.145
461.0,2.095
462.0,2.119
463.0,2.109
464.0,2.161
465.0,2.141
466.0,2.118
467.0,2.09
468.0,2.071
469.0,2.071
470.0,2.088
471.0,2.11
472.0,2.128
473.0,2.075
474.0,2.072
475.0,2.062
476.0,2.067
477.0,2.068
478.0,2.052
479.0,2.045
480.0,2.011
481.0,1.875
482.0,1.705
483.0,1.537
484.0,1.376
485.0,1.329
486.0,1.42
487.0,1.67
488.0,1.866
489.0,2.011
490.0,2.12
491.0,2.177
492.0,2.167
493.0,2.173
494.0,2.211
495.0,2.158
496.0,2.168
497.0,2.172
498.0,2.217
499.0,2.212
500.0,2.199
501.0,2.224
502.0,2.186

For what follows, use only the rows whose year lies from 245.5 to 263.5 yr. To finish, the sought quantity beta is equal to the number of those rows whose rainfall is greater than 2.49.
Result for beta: 11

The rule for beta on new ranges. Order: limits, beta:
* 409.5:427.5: 0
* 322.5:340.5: 6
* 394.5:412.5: 10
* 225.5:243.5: 18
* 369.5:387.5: 3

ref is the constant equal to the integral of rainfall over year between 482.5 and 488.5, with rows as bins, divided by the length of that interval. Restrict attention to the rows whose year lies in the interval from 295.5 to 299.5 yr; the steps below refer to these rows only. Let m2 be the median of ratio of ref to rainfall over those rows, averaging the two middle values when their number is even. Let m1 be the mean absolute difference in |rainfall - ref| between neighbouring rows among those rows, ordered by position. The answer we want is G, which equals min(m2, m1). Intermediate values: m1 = 0.031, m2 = 0.628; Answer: 0.031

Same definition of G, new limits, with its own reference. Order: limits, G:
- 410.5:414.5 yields 0.049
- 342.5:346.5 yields 0.052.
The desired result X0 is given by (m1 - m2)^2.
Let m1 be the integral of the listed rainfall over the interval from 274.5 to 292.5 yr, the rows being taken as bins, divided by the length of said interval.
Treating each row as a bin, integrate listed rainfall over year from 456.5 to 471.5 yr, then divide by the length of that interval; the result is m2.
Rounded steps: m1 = 2.4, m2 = 2.12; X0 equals 0.08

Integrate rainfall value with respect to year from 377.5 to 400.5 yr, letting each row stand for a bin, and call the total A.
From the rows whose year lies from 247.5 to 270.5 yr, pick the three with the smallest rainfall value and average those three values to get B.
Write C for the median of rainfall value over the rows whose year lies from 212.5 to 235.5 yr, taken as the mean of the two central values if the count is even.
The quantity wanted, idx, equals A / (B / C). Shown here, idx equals 64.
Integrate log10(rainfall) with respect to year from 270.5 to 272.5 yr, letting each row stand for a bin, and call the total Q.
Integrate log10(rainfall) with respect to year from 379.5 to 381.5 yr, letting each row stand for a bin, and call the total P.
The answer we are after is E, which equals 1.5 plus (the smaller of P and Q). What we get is 2.25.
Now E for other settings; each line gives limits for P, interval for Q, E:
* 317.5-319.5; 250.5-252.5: 2.30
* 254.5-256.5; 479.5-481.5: 2.08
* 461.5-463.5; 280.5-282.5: 2.15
